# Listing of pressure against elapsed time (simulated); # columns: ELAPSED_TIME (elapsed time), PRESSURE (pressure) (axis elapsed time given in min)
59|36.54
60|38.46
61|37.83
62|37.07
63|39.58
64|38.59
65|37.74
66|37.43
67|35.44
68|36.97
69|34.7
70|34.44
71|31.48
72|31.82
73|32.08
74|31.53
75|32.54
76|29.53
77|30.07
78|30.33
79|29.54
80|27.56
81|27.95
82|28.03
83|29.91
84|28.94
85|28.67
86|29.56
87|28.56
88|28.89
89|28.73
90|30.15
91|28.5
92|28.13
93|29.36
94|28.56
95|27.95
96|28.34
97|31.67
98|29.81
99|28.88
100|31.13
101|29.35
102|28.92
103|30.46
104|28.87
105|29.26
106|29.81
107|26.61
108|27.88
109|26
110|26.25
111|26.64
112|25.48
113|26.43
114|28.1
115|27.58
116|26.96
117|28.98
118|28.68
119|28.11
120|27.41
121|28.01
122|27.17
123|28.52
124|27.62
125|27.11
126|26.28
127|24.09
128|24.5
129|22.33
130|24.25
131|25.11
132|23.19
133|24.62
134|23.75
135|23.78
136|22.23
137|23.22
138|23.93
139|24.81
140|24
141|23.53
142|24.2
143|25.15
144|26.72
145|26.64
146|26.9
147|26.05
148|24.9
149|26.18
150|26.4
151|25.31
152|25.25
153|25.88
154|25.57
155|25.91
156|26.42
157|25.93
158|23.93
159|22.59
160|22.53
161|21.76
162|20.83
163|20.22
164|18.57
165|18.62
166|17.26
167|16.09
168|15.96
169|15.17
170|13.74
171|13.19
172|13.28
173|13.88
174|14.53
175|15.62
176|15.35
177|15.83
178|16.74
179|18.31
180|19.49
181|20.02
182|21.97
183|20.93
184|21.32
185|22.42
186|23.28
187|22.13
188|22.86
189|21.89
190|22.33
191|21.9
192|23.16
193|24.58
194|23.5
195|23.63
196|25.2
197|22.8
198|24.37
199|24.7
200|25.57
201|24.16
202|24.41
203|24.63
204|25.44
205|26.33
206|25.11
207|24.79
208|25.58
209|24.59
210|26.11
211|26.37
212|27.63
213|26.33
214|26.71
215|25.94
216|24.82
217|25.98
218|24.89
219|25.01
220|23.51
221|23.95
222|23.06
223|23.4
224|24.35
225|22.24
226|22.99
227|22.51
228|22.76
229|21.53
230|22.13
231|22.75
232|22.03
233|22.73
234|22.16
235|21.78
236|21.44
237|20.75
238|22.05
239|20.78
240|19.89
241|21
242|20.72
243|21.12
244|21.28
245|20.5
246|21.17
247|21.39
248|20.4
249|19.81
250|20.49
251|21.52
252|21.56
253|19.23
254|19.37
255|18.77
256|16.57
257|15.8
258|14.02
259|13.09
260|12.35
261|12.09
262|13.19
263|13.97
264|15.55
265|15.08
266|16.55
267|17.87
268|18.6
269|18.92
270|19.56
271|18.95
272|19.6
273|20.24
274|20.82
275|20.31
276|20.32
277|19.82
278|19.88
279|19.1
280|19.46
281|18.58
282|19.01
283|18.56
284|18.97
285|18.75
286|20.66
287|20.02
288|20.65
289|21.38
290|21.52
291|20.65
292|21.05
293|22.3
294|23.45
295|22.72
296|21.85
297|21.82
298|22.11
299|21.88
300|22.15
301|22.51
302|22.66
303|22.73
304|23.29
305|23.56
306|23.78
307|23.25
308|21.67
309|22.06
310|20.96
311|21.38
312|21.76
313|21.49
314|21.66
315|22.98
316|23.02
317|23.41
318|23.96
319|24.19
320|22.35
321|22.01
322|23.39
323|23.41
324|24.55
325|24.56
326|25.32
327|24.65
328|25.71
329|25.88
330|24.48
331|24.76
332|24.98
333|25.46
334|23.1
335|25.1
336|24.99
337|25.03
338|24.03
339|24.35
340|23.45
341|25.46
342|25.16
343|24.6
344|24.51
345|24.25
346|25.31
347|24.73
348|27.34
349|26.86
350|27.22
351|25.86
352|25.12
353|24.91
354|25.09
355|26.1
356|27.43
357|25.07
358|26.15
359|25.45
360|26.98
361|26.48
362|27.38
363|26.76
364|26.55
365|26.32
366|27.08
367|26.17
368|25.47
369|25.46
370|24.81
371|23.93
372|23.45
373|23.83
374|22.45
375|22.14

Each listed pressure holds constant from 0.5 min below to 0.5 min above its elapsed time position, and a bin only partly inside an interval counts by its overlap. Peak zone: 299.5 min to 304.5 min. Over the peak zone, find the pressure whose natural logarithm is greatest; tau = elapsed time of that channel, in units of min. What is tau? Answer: 304 min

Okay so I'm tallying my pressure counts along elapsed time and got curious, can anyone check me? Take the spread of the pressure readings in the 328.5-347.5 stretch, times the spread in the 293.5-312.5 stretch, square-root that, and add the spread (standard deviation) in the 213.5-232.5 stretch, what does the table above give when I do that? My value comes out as 2.2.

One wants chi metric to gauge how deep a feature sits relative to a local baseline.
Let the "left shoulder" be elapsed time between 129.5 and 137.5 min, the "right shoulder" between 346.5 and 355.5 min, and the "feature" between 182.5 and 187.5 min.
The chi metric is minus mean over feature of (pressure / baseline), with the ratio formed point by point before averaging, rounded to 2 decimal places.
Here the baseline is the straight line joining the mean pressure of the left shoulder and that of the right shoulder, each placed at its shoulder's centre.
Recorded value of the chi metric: -0.91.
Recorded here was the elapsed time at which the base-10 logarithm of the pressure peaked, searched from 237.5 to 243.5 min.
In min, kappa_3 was 238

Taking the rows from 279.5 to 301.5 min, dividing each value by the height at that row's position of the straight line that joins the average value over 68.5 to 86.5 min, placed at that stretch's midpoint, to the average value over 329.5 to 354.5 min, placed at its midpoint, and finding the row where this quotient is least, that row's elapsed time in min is 281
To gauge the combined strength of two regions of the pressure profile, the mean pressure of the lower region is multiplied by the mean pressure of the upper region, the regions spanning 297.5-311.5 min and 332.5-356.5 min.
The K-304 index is 566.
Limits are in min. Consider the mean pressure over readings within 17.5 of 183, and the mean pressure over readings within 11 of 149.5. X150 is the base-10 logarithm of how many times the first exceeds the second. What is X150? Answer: -0.11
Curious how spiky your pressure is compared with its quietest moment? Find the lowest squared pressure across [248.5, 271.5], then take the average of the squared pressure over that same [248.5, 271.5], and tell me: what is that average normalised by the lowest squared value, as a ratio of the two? 2.05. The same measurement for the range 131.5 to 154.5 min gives 1.26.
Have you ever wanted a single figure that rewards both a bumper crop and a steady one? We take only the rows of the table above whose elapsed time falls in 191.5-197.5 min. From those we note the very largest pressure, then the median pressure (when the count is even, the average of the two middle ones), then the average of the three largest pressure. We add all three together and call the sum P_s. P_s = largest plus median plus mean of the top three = 73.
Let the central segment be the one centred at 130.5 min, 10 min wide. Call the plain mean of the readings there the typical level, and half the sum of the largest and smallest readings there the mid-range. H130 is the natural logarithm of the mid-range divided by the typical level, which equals 0.005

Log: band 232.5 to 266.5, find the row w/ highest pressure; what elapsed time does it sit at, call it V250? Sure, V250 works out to 233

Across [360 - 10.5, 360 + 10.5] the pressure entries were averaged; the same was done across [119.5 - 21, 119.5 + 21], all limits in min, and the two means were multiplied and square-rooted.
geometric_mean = 26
